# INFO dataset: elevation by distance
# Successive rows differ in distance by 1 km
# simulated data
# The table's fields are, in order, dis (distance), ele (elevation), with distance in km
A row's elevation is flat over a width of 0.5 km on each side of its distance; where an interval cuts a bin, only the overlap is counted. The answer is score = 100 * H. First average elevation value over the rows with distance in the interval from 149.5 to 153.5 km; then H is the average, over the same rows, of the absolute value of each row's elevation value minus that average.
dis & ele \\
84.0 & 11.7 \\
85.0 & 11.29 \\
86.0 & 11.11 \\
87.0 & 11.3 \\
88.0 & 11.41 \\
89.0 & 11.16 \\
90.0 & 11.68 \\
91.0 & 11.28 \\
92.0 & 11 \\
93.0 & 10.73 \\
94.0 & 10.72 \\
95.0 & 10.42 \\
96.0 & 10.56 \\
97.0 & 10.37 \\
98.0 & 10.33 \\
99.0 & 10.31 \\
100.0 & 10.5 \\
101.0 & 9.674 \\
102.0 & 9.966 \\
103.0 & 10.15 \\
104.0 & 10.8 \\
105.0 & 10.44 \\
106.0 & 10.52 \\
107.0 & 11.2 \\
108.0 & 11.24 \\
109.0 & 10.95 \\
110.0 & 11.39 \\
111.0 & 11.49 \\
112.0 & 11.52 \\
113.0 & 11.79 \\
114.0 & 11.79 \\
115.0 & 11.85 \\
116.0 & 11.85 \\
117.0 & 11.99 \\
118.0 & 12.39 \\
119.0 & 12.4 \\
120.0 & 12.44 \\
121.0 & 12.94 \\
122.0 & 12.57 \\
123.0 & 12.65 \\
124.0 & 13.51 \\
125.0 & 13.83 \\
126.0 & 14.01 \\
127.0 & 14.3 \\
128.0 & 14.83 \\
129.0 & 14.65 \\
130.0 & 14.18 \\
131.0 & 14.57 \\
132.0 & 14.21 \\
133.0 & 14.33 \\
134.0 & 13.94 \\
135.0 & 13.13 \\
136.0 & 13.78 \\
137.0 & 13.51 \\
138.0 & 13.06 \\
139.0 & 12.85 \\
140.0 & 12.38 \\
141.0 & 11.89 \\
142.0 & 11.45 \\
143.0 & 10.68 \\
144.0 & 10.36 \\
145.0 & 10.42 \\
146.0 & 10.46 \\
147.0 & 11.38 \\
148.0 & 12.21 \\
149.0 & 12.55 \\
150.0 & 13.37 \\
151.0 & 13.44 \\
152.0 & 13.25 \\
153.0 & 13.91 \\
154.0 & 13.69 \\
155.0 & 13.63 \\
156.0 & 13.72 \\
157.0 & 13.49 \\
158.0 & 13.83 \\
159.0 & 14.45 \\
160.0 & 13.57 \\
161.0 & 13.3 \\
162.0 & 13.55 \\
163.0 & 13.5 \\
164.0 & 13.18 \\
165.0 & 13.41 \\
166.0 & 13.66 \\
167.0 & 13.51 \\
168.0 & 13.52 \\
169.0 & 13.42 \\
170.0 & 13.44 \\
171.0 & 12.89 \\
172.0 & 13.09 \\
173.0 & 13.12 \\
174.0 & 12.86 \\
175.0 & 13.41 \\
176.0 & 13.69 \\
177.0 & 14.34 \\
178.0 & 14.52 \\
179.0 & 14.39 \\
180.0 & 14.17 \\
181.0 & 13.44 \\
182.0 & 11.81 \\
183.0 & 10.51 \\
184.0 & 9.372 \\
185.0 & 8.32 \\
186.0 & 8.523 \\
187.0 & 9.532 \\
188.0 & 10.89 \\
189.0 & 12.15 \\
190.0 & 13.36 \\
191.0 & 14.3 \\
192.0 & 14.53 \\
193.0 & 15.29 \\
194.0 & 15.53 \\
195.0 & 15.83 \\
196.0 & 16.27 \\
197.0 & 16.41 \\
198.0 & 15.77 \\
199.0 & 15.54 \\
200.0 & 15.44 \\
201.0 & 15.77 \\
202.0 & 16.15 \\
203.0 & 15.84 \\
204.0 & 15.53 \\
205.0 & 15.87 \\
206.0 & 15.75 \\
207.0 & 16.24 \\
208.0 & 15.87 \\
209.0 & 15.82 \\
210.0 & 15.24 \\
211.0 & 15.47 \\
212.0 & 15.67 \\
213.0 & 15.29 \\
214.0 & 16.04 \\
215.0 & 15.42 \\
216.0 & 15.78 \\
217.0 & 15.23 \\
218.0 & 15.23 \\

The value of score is 21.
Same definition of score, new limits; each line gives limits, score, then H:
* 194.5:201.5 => 27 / 0.27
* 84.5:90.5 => 15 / 0.15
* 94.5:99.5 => 7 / 0.07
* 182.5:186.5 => 76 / 0.76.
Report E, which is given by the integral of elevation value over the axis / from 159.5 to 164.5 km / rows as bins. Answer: 67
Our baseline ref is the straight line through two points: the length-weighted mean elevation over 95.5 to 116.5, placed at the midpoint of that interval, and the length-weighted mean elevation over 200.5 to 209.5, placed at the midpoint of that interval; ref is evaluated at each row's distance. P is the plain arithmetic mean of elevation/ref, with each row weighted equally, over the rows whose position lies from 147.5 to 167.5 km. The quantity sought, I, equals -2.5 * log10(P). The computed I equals 0.001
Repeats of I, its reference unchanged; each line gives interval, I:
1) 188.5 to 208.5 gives 0.013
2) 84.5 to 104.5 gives -0.046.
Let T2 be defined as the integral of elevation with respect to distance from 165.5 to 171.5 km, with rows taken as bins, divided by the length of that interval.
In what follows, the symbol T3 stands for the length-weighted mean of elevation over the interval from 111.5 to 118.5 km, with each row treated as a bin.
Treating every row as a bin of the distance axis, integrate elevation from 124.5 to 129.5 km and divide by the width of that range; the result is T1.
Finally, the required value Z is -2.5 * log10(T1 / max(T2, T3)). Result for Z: -0.07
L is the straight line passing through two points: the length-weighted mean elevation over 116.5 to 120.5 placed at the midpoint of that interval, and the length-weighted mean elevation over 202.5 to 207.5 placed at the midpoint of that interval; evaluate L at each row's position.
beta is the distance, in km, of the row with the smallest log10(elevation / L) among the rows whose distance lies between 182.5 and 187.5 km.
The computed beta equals 185.0 km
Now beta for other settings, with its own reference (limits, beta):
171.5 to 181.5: 174.0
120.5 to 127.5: 122.0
